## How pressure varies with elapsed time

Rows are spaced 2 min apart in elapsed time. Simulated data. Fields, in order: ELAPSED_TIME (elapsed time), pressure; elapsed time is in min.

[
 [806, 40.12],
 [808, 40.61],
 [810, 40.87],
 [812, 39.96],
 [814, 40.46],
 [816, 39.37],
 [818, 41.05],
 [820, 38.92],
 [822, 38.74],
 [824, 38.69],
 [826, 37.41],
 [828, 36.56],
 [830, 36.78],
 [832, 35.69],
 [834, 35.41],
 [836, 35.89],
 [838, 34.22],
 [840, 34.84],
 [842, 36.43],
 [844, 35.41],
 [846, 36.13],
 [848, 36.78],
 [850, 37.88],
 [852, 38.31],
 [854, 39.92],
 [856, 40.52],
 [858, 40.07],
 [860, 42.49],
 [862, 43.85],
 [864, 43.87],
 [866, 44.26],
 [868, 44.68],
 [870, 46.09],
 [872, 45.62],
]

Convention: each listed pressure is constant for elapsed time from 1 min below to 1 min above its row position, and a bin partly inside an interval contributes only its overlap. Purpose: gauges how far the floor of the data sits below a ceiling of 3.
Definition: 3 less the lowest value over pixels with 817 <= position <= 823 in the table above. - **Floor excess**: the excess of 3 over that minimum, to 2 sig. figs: -36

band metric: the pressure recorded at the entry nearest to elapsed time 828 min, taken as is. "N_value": 36.56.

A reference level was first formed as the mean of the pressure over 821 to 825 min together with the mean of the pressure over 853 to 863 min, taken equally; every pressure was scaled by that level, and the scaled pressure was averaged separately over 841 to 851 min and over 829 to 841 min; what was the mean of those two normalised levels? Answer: 0.899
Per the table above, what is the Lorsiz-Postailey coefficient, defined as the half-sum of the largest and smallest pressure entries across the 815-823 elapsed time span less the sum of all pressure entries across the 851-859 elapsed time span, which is -119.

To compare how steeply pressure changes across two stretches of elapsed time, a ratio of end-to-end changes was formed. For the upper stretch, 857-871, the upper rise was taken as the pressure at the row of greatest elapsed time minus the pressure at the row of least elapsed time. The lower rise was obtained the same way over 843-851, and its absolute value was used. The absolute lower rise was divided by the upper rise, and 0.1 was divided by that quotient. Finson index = 0.24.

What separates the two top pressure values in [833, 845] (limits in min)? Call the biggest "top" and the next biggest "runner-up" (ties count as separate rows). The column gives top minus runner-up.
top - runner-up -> 0.54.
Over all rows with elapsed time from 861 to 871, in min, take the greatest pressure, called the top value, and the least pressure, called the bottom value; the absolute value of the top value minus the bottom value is 2.2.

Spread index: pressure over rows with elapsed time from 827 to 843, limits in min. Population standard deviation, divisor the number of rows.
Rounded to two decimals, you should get 0.83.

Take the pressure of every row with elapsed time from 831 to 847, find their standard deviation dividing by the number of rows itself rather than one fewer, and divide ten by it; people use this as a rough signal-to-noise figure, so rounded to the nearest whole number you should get 15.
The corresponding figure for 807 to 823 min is 12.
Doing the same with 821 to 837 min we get 8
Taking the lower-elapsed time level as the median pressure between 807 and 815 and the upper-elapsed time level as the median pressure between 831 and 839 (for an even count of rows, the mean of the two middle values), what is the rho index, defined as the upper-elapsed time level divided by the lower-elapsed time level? 0.88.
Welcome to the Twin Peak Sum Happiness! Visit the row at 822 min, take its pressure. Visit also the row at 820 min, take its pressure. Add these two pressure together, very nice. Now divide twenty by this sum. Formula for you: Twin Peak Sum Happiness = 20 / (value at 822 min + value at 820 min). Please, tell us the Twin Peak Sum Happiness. 0.258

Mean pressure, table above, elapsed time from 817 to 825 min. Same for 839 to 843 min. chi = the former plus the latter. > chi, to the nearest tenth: 75.0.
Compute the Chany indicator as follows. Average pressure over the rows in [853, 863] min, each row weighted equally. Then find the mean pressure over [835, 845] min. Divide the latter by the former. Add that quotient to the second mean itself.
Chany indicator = 36.2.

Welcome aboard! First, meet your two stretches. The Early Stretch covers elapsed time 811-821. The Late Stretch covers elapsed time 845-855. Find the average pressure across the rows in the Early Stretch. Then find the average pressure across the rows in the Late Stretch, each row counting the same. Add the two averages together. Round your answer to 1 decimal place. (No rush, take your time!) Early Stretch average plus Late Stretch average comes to 77.8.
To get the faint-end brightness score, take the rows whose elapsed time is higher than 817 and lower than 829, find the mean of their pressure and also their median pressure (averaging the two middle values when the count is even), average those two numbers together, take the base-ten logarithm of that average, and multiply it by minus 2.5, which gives -3.97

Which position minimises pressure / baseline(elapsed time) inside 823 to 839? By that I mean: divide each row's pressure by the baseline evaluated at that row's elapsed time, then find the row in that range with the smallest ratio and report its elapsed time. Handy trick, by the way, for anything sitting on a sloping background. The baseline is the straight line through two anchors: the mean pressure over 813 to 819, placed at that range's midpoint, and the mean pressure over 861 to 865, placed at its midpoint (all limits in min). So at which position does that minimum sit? 838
